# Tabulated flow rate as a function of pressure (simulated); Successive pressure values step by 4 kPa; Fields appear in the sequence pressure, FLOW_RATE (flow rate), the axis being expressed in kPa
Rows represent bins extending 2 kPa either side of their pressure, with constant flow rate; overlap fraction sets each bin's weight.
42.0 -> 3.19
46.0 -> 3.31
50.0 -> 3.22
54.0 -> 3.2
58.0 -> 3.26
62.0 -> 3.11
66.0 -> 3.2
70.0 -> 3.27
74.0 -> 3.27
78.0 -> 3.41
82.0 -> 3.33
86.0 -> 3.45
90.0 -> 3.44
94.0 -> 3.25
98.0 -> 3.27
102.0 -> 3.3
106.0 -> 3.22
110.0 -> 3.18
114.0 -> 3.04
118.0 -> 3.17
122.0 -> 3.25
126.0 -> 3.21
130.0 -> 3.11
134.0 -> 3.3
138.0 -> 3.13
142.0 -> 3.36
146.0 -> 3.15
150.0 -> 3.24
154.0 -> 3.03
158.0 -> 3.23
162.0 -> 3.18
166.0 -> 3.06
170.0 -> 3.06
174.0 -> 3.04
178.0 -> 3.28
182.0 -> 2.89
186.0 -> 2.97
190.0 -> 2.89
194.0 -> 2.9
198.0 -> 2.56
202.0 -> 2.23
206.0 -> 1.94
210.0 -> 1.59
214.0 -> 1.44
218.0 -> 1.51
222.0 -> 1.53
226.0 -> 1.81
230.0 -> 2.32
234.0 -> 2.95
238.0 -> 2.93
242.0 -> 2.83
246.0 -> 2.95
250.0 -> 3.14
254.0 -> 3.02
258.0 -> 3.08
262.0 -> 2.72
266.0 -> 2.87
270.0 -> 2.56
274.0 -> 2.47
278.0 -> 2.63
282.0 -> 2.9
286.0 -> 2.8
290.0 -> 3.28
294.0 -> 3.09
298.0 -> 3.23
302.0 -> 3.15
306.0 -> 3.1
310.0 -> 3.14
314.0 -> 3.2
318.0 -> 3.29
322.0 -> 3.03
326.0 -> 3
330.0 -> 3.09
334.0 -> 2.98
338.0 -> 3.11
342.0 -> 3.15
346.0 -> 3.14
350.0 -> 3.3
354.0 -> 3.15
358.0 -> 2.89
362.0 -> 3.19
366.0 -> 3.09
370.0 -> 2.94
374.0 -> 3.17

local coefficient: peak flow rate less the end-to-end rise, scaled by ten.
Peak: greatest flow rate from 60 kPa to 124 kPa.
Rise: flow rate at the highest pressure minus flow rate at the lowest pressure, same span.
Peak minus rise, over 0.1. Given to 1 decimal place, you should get 33.1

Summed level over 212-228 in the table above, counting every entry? 6.3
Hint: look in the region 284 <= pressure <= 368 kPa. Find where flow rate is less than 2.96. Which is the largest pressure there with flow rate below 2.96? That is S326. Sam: 358.0 kPa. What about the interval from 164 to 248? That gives 246.0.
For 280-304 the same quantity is 286.0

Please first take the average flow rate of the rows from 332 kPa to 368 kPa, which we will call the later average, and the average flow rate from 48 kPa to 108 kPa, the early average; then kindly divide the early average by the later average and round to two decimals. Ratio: 1.05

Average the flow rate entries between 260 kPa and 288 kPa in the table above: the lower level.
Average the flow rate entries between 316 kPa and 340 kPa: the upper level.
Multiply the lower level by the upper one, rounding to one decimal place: 8.3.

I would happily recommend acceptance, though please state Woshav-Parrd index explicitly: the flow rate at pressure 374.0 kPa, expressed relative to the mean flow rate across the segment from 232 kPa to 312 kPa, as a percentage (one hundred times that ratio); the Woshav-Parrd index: 108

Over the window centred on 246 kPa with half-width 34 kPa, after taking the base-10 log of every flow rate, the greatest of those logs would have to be 0.497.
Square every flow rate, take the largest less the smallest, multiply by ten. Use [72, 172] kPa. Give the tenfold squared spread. 27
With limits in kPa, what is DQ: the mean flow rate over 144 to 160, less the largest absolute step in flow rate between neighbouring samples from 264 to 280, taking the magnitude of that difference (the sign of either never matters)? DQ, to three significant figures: 2.85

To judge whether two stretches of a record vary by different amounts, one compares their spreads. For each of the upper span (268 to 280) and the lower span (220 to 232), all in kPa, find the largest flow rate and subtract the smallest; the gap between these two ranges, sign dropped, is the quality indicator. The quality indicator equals 0.63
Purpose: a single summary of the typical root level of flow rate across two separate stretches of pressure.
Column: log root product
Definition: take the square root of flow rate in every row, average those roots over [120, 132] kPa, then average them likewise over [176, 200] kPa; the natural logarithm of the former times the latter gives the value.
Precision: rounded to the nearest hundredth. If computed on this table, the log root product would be 1.11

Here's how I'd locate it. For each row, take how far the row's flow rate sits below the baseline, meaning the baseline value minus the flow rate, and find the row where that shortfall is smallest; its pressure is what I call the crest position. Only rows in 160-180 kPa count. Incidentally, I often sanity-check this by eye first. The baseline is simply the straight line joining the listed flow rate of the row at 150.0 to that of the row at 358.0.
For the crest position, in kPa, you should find 178.0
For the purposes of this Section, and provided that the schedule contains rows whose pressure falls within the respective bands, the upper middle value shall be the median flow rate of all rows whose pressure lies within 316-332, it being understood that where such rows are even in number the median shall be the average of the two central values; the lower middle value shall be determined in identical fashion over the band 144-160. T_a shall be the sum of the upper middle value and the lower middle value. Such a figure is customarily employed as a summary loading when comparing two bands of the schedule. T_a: 6.25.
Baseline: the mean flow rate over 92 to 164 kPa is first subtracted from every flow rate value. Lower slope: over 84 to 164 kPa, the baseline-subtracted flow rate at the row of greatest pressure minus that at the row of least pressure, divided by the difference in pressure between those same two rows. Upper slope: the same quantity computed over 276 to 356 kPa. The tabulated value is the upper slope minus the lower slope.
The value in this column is 0.010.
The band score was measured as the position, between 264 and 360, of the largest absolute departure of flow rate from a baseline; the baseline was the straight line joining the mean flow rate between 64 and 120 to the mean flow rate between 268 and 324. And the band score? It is 274.0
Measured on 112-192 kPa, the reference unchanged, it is 182.0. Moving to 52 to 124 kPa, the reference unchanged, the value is 62.0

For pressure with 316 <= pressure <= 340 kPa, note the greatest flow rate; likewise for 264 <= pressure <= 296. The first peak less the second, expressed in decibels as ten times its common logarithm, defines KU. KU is -20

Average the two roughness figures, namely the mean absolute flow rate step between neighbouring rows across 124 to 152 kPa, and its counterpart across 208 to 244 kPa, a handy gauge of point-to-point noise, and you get 0.194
